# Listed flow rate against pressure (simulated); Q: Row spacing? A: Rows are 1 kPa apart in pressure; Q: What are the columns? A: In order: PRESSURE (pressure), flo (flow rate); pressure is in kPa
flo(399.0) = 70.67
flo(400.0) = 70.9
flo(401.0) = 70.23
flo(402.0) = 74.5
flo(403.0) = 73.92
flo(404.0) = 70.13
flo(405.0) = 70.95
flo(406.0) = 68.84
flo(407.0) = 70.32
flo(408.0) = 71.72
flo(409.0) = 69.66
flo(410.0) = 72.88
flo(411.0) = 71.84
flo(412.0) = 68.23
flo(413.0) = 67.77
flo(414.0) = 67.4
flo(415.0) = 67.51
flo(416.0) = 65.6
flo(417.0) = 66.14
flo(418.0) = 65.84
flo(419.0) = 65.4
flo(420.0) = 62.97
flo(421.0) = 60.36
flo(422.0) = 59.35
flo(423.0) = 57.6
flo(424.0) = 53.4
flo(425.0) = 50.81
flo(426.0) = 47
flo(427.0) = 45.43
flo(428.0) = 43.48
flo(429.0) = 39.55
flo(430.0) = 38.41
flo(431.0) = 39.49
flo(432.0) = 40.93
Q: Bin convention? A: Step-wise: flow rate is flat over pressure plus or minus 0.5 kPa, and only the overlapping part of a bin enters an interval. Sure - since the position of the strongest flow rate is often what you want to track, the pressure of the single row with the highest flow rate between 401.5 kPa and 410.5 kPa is 402.0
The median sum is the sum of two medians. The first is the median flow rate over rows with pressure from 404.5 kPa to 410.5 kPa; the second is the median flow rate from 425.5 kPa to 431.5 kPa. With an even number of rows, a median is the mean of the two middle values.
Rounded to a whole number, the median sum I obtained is 112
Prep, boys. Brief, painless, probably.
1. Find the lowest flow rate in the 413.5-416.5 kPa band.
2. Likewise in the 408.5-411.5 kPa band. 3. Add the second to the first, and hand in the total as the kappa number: 135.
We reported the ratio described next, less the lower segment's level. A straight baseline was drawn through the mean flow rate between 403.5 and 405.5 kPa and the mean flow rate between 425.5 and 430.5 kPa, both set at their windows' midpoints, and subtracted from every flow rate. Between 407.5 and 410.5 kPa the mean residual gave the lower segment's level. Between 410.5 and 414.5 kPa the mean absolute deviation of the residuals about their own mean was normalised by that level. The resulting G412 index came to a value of -6.1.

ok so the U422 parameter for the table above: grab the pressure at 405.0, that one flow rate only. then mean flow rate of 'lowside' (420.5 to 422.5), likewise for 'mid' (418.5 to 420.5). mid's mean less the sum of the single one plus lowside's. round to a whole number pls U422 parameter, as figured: -67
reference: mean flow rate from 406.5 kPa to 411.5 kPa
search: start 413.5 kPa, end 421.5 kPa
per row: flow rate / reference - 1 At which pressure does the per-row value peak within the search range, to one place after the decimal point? 415.0 kPa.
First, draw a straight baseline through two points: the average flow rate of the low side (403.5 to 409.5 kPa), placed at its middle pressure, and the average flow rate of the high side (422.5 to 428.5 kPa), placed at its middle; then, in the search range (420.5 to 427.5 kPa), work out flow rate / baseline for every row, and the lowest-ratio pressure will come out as 427.0 kPa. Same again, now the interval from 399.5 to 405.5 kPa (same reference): 400.0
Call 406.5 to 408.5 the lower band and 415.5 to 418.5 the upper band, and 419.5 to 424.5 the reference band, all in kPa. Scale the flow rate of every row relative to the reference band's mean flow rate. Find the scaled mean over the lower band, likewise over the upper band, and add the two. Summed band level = 2.33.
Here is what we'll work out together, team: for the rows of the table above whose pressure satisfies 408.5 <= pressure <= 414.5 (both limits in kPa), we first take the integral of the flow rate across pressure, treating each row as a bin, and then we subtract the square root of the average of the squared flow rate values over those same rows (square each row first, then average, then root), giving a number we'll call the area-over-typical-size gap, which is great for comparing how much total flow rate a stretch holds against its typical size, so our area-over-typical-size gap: 348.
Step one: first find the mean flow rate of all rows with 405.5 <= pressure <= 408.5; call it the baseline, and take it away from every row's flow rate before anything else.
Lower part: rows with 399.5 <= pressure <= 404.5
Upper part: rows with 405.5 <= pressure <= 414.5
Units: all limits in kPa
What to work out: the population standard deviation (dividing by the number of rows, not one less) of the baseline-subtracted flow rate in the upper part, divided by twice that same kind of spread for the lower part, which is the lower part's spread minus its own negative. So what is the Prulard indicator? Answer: 0.5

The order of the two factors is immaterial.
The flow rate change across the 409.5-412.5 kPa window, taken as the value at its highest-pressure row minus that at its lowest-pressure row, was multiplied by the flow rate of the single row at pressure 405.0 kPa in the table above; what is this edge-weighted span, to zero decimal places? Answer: -330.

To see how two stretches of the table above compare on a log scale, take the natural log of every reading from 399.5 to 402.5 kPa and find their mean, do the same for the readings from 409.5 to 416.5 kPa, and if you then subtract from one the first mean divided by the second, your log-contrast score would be -0.011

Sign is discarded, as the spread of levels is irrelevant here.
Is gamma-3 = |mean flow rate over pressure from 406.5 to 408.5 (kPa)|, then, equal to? 71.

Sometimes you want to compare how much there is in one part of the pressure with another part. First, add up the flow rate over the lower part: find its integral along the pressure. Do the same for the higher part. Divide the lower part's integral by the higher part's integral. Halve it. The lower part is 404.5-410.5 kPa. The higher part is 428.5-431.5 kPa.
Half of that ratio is 1.8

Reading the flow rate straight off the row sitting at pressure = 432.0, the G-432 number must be 40.93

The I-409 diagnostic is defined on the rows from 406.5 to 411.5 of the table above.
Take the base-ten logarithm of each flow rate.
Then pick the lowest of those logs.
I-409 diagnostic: 1.84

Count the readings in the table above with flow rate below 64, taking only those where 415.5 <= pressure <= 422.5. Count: 3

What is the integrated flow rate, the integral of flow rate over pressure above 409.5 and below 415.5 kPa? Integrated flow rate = 416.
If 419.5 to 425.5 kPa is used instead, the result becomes 344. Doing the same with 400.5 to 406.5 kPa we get 429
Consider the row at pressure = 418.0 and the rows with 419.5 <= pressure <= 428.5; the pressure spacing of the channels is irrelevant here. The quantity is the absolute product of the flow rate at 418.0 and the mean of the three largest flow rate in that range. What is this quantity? 4009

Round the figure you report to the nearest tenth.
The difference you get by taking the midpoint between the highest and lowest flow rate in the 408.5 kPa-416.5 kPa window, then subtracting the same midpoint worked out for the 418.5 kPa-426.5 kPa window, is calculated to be 13.0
